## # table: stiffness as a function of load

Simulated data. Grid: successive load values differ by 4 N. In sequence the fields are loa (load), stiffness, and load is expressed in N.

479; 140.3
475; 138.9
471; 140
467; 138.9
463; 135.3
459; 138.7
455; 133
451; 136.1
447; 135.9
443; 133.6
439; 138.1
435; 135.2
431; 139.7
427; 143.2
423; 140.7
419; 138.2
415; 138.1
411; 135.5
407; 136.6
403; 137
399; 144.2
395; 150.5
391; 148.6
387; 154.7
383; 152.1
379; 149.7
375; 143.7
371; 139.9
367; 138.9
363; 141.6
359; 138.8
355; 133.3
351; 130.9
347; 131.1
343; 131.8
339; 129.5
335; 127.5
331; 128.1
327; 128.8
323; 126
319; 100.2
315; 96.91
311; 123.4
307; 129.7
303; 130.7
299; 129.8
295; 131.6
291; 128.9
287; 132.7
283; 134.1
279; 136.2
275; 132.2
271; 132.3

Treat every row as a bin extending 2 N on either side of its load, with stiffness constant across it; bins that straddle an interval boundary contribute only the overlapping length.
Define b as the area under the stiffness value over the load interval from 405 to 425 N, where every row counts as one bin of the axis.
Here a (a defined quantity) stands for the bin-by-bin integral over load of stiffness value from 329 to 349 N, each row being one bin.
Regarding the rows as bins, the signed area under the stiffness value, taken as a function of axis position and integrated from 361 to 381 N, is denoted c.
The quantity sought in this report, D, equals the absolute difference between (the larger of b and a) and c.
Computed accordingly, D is 99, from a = 2592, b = 2756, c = 2855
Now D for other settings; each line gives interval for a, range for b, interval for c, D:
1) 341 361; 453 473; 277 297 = 90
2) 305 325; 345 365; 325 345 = 120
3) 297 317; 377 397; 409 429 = 240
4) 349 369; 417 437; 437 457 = 81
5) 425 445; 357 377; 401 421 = 70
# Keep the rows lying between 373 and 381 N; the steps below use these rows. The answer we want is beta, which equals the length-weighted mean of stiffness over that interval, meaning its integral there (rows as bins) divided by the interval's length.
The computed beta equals 147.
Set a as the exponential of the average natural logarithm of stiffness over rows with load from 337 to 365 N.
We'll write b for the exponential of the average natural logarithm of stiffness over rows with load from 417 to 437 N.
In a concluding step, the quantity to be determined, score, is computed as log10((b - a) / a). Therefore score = -1.4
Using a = 134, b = 139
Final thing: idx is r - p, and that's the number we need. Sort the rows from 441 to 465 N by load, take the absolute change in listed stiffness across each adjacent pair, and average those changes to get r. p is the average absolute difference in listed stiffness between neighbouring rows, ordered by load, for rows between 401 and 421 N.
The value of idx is 2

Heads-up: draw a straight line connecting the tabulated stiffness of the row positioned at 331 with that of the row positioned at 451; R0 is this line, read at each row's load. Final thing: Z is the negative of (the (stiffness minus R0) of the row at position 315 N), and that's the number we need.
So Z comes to 30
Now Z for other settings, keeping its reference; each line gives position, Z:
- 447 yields 0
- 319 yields 27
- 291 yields -3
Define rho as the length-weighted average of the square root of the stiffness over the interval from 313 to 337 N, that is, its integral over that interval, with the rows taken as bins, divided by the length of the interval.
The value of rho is 10.8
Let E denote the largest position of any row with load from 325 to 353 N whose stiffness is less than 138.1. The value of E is 351 N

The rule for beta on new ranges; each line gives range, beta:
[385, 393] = 152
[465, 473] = 139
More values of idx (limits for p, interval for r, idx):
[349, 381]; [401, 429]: -2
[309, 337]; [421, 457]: -7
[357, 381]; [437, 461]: 0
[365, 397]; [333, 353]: -2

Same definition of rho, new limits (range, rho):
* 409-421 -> 11.7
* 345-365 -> 11.6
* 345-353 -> 11.4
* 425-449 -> 11.7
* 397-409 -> 11.8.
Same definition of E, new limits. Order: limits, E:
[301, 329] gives 327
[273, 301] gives 299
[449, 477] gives 463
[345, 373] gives 355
